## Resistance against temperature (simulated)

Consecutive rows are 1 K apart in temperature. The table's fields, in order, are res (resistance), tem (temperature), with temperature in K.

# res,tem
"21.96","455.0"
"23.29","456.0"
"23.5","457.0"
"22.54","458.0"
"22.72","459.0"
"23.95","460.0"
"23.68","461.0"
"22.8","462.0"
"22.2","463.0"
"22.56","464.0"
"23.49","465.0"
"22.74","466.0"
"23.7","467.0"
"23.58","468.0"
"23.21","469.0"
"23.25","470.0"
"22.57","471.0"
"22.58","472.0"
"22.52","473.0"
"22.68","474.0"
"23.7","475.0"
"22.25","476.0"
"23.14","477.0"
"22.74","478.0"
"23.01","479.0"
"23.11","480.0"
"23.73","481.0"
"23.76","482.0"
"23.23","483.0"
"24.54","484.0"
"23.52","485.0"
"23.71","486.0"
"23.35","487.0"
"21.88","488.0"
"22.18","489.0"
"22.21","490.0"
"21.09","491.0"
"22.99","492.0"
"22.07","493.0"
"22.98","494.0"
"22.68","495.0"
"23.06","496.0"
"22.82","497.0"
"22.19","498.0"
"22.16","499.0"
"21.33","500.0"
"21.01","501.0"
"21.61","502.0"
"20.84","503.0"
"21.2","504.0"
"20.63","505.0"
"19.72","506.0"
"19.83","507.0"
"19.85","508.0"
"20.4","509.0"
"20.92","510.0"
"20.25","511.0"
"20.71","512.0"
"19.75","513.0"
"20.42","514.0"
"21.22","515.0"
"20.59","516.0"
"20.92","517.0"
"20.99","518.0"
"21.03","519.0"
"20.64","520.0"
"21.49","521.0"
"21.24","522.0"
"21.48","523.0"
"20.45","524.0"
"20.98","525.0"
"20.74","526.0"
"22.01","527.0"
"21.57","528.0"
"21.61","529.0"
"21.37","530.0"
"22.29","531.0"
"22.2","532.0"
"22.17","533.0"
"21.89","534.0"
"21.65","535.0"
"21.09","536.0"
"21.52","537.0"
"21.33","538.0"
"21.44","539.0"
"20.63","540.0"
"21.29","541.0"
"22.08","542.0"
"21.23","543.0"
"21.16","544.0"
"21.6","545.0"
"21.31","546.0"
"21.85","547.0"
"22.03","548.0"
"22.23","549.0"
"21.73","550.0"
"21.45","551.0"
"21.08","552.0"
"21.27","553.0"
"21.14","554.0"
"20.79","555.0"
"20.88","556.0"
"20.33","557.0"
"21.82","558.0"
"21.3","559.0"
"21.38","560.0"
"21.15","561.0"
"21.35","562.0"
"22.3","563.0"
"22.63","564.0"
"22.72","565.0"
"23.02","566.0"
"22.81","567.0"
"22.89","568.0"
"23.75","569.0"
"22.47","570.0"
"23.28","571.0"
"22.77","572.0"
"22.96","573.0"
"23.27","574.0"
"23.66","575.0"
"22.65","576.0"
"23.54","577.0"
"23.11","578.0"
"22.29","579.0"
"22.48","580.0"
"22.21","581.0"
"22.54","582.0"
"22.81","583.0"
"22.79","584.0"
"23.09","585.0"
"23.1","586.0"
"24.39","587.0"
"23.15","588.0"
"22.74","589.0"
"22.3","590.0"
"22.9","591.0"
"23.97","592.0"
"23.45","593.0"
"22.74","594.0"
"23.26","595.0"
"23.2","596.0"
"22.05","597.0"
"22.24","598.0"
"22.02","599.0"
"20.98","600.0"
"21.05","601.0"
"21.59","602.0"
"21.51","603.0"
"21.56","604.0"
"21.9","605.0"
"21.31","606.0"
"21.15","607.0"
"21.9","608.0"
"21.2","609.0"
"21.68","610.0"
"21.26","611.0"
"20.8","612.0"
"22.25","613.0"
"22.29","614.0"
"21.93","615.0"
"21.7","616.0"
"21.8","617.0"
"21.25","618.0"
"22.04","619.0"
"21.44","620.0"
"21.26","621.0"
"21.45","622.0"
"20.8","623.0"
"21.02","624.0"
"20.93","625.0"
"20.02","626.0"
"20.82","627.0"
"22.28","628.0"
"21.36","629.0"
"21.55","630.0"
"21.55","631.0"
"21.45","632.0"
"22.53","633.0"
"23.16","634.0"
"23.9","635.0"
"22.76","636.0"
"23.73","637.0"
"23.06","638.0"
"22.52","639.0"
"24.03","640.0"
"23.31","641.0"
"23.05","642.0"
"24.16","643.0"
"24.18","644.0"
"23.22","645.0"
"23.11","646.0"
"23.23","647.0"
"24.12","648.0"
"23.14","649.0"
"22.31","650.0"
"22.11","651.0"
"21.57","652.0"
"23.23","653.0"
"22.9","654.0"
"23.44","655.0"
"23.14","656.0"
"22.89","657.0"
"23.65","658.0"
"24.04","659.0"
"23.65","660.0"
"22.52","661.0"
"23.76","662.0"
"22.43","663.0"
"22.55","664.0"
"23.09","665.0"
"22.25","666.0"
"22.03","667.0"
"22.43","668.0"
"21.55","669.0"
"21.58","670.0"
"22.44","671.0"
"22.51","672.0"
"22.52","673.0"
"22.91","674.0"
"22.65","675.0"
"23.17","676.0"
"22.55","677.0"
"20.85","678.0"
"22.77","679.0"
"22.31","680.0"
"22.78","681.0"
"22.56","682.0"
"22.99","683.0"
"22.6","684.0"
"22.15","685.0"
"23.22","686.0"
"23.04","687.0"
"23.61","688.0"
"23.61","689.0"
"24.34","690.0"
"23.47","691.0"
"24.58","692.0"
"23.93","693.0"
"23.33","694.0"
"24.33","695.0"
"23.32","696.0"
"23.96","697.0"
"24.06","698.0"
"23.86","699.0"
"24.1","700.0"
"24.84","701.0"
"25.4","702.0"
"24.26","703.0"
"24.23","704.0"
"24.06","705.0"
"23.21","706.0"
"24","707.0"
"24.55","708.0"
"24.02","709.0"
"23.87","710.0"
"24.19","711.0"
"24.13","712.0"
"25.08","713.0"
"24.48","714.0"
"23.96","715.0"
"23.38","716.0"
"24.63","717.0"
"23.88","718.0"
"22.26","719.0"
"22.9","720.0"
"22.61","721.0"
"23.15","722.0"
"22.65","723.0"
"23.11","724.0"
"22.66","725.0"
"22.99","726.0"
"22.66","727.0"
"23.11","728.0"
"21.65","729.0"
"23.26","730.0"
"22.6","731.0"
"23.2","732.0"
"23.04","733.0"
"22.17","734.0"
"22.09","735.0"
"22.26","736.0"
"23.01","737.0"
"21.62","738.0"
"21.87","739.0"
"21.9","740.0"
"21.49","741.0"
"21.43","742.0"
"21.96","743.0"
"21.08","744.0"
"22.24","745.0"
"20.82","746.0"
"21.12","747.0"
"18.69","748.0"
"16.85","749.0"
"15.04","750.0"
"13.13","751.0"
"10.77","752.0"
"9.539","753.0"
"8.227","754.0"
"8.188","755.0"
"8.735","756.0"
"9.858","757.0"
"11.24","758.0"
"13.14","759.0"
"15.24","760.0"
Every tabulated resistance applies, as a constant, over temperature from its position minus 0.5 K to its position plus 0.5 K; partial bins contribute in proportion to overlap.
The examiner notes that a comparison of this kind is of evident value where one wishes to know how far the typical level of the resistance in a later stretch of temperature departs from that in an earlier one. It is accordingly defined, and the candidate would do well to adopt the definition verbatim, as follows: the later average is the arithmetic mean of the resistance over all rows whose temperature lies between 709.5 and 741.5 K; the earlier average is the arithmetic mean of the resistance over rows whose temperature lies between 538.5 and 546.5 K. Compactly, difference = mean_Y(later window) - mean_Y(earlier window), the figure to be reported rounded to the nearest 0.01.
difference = 1.65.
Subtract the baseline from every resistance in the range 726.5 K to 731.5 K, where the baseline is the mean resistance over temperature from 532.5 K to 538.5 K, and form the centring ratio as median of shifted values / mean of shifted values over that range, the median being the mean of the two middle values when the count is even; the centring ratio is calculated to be 1.0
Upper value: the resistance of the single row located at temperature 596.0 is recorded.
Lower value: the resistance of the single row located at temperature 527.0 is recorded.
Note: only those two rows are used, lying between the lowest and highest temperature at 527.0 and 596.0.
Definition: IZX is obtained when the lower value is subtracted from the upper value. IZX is 1.2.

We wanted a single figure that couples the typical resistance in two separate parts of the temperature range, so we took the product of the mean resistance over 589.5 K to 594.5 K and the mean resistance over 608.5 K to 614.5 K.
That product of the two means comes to 498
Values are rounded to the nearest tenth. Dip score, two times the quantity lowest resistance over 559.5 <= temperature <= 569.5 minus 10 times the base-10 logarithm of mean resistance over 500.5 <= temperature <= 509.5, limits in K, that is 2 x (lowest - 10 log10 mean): 16.0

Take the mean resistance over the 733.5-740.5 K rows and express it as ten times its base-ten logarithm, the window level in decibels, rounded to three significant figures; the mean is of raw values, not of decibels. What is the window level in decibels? 13.5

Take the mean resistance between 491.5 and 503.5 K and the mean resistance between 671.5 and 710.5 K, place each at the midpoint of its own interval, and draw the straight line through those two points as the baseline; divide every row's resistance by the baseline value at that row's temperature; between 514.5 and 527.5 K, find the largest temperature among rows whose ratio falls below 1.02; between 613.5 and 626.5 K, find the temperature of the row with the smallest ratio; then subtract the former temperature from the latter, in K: 99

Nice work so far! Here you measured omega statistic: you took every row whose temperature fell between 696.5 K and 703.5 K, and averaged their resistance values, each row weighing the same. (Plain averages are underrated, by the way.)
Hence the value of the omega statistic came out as 24.4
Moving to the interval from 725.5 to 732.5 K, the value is 22.8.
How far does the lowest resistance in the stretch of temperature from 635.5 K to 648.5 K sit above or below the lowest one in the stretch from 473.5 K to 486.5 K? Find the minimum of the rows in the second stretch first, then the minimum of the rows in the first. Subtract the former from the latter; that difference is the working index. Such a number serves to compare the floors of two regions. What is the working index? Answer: 0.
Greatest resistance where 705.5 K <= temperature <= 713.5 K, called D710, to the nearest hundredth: 25.08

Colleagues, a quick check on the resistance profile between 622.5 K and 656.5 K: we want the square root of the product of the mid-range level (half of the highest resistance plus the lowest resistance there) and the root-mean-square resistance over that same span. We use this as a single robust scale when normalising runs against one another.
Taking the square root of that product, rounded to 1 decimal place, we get 22.4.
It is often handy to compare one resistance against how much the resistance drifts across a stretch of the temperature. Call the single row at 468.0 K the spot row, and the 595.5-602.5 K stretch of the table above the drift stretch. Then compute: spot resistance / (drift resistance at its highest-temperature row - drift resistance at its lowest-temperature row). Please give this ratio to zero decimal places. -15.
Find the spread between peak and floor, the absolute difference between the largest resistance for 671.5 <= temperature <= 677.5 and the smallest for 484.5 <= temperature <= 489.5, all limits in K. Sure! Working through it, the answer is 1.3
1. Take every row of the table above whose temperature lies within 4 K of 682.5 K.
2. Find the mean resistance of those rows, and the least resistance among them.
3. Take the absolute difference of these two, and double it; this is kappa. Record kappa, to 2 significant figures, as 1.0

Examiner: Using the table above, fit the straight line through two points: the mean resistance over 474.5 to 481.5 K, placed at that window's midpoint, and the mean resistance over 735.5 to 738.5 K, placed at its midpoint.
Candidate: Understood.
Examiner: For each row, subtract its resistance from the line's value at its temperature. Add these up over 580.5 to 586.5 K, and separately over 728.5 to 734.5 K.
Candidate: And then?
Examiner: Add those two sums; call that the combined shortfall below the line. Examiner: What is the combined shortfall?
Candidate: -2.0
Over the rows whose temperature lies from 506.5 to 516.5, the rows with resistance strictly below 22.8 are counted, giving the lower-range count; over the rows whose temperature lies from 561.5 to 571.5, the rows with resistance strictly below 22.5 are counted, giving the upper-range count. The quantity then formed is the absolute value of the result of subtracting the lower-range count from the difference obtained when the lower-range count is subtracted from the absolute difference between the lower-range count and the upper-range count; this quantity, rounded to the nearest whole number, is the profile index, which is 13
